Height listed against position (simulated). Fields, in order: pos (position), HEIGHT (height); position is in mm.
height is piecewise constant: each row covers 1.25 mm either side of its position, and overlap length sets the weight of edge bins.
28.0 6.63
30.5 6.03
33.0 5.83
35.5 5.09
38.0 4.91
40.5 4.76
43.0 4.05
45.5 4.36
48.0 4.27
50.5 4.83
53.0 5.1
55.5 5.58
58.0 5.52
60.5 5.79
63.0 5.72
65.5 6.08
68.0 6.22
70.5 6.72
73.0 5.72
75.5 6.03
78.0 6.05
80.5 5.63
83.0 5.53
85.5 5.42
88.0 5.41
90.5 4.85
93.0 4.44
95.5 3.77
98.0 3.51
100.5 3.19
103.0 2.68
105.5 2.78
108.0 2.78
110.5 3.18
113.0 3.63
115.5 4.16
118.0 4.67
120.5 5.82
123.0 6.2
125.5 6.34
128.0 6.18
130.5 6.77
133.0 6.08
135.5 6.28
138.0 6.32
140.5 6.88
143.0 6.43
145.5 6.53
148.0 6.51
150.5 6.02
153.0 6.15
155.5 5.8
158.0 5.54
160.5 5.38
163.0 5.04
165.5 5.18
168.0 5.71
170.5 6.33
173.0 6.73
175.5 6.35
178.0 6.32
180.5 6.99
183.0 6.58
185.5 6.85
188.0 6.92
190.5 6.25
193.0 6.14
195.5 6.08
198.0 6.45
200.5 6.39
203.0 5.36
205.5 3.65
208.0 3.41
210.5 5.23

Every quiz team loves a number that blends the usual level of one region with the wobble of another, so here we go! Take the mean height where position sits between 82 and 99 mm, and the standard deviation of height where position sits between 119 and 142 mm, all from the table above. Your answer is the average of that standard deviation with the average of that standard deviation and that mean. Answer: 1.4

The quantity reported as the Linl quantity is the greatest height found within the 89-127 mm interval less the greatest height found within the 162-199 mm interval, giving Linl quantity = -0.65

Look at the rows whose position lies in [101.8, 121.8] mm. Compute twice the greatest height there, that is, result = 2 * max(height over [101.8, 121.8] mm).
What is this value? 11.6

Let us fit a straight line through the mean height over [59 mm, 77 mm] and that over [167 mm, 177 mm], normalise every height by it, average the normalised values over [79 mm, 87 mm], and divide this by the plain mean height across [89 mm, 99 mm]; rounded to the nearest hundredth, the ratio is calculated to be 0.22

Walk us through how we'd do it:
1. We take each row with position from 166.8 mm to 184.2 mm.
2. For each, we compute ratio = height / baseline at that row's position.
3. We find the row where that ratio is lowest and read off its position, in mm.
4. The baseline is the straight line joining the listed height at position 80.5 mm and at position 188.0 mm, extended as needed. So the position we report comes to 168.0 mm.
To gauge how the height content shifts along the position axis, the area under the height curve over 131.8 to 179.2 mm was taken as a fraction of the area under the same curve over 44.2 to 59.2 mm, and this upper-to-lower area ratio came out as 3.9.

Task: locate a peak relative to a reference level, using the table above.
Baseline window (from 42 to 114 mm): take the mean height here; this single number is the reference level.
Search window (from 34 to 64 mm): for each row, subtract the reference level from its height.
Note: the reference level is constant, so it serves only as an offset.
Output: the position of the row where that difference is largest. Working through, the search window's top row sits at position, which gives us 60.5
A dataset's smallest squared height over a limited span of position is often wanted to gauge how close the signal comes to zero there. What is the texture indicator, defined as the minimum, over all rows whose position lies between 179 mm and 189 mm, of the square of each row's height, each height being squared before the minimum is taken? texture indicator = 43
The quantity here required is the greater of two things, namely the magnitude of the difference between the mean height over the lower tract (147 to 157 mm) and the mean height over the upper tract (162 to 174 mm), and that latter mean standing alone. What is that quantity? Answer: 5.8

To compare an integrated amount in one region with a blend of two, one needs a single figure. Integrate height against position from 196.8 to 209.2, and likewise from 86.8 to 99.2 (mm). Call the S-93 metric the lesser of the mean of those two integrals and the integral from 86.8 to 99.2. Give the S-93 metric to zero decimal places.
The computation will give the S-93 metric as 55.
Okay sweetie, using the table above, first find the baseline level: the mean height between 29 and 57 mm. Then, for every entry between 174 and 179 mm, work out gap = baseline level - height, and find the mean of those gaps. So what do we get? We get -1.4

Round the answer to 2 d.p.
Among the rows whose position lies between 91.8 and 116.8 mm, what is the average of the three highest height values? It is 4.12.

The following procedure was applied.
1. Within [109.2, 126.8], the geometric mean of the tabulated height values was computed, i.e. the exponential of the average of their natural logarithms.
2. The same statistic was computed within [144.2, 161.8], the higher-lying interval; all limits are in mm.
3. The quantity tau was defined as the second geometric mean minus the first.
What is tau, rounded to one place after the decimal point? 1.3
